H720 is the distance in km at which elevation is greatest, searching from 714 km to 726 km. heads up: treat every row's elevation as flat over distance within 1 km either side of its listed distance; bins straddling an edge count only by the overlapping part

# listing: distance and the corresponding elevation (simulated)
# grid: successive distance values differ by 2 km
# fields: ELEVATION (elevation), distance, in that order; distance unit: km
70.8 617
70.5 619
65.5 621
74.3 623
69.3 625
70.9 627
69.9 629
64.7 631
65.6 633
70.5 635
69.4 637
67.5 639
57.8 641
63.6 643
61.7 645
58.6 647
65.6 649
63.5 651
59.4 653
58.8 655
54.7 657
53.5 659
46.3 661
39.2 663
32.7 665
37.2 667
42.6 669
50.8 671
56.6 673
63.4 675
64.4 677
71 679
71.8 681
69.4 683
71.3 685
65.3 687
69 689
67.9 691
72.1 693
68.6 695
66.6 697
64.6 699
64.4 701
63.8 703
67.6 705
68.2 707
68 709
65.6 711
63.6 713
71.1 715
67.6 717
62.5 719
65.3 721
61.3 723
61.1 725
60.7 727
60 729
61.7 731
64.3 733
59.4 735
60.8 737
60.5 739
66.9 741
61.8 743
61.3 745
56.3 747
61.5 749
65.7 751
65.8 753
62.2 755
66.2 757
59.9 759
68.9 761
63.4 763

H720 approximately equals 715 km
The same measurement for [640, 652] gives 649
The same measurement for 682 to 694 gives 693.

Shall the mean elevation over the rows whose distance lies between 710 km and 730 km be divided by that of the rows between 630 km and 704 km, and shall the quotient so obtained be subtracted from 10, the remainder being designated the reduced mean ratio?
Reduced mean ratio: 8.95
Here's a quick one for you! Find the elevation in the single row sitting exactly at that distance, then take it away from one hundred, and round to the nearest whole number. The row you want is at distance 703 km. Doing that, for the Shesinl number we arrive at 36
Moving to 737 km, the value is 39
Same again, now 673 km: 43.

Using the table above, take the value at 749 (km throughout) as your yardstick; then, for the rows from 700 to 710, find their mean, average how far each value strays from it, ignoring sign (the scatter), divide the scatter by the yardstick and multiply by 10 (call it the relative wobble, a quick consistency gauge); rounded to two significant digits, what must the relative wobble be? 0.30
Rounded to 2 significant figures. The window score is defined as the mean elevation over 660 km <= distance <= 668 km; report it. 39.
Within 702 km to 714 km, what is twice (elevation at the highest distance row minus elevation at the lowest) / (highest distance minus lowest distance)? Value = 0.0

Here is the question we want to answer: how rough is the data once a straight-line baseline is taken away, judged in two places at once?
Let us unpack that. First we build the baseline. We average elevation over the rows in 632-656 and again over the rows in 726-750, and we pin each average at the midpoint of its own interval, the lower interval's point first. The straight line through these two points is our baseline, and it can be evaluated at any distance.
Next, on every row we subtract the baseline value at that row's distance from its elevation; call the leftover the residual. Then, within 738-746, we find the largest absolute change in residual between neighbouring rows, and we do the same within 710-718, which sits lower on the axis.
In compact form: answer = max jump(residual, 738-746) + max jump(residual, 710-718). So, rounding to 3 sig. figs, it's 14.0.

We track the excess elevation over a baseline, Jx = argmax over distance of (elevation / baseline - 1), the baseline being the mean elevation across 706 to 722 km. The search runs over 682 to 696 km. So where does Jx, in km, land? 693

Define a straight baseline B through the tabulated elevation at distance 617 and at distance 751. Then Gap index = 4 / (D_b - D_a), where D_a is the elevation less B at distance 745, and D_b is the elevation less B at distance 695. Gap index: 0.74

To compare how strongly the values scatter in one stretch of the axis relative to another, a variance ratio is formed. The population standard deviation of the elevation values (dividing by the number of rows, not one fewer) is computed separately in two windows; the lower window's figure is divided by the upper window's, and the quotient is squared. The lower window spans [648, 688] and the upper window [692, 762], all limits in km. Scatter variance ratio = 11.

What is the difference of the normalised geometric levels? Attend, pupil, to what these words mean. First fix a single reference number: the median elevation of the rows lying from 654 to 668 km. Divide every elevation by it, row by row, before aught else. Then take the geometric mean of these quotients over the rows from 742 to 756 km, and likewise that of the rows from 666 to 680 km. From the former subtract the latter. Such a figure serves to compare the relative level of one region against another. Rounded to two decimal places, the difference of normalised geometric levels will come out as 0.18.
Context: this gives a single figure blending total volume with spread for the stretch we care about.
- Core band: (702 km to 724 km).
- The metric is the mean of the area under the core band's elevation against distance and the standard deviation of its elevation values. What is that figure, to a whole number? 726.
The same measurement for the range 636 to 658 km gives 683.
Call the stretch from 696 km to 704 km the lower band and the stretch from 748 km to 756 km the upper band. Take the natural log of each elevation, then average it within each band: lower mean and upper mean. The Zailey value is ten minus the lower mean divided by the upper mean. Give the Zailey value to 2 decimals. 9.00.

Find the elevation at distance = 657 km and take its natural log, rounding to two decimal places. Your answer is 4.00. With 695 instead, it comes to 4.23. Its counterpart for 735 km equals 4.08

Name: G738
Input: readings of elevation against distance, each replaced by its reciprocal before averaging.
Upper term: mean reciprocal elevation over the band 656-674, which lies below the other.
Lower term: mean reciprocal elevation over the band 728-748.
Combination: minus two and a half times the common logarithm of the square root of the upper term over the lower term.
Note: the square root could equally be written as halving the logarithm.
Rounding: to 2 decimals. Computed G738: -0.17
